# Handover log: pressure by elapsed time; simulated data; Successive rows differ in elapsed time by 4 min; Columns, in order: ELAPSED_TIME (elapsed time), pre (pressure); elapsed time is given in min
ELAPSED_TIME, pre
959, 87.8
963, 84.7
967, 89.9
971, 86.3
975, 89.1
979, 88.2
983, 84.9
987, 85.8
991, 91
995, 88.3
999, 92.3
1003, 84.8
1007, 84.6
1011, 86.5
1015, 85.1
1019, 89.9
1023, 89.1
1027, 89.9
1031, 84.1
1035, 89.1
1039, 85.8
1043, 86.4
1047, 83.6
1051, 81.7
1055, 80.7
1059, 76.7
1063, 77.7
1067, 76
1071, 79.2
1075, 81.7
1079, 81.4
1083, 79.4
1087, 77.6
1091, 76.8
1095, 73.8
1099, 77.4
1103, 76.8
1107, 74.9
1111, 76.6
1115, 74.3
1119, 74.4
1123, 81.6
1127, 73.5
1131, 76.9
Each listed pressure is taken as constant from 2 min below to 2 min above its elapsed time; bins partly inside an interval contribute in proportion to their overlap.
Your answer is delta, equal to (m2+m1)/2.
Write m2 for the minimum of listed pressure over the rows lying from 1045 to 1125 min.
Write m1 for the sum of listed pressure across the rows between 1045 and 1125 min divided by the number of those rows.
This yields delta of 76.0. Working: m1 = 78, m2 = 73.8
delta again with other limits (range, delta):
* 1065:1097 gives 76.0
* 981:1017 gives 85.8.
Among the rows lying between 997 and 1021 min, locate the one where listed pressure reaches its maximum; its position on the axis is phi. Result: 999 min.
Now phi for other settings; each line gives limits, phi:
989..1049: 999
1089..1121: 1099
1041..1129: 1043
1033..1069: 1035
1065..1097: 1075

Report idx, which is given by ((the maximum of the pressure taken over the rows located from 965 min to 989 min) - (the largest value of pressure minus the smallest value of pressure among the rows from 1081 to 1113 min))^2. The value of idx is 7106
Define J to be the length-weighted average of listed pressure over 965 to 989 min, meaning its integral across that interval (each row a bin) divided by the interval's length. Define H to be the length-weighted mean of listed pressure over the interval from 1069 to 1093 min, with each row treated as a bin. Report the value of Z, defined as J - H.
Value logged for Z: 8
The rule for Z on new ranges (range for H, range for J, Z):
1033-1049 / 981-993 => 1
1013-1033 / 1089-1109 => -12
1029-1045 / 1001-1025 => 0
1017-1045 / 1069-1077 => -7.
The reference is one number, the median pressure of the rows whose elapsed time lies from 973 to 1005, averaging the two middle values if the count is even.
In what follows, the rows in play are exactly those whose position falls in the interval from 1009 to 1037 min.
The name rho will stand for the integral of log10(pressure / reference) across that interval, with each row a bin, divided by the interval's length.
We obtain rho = -0.003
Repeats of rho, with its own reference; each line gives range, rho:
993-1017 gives -0.007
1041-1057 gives -0.026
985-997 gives 0.000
